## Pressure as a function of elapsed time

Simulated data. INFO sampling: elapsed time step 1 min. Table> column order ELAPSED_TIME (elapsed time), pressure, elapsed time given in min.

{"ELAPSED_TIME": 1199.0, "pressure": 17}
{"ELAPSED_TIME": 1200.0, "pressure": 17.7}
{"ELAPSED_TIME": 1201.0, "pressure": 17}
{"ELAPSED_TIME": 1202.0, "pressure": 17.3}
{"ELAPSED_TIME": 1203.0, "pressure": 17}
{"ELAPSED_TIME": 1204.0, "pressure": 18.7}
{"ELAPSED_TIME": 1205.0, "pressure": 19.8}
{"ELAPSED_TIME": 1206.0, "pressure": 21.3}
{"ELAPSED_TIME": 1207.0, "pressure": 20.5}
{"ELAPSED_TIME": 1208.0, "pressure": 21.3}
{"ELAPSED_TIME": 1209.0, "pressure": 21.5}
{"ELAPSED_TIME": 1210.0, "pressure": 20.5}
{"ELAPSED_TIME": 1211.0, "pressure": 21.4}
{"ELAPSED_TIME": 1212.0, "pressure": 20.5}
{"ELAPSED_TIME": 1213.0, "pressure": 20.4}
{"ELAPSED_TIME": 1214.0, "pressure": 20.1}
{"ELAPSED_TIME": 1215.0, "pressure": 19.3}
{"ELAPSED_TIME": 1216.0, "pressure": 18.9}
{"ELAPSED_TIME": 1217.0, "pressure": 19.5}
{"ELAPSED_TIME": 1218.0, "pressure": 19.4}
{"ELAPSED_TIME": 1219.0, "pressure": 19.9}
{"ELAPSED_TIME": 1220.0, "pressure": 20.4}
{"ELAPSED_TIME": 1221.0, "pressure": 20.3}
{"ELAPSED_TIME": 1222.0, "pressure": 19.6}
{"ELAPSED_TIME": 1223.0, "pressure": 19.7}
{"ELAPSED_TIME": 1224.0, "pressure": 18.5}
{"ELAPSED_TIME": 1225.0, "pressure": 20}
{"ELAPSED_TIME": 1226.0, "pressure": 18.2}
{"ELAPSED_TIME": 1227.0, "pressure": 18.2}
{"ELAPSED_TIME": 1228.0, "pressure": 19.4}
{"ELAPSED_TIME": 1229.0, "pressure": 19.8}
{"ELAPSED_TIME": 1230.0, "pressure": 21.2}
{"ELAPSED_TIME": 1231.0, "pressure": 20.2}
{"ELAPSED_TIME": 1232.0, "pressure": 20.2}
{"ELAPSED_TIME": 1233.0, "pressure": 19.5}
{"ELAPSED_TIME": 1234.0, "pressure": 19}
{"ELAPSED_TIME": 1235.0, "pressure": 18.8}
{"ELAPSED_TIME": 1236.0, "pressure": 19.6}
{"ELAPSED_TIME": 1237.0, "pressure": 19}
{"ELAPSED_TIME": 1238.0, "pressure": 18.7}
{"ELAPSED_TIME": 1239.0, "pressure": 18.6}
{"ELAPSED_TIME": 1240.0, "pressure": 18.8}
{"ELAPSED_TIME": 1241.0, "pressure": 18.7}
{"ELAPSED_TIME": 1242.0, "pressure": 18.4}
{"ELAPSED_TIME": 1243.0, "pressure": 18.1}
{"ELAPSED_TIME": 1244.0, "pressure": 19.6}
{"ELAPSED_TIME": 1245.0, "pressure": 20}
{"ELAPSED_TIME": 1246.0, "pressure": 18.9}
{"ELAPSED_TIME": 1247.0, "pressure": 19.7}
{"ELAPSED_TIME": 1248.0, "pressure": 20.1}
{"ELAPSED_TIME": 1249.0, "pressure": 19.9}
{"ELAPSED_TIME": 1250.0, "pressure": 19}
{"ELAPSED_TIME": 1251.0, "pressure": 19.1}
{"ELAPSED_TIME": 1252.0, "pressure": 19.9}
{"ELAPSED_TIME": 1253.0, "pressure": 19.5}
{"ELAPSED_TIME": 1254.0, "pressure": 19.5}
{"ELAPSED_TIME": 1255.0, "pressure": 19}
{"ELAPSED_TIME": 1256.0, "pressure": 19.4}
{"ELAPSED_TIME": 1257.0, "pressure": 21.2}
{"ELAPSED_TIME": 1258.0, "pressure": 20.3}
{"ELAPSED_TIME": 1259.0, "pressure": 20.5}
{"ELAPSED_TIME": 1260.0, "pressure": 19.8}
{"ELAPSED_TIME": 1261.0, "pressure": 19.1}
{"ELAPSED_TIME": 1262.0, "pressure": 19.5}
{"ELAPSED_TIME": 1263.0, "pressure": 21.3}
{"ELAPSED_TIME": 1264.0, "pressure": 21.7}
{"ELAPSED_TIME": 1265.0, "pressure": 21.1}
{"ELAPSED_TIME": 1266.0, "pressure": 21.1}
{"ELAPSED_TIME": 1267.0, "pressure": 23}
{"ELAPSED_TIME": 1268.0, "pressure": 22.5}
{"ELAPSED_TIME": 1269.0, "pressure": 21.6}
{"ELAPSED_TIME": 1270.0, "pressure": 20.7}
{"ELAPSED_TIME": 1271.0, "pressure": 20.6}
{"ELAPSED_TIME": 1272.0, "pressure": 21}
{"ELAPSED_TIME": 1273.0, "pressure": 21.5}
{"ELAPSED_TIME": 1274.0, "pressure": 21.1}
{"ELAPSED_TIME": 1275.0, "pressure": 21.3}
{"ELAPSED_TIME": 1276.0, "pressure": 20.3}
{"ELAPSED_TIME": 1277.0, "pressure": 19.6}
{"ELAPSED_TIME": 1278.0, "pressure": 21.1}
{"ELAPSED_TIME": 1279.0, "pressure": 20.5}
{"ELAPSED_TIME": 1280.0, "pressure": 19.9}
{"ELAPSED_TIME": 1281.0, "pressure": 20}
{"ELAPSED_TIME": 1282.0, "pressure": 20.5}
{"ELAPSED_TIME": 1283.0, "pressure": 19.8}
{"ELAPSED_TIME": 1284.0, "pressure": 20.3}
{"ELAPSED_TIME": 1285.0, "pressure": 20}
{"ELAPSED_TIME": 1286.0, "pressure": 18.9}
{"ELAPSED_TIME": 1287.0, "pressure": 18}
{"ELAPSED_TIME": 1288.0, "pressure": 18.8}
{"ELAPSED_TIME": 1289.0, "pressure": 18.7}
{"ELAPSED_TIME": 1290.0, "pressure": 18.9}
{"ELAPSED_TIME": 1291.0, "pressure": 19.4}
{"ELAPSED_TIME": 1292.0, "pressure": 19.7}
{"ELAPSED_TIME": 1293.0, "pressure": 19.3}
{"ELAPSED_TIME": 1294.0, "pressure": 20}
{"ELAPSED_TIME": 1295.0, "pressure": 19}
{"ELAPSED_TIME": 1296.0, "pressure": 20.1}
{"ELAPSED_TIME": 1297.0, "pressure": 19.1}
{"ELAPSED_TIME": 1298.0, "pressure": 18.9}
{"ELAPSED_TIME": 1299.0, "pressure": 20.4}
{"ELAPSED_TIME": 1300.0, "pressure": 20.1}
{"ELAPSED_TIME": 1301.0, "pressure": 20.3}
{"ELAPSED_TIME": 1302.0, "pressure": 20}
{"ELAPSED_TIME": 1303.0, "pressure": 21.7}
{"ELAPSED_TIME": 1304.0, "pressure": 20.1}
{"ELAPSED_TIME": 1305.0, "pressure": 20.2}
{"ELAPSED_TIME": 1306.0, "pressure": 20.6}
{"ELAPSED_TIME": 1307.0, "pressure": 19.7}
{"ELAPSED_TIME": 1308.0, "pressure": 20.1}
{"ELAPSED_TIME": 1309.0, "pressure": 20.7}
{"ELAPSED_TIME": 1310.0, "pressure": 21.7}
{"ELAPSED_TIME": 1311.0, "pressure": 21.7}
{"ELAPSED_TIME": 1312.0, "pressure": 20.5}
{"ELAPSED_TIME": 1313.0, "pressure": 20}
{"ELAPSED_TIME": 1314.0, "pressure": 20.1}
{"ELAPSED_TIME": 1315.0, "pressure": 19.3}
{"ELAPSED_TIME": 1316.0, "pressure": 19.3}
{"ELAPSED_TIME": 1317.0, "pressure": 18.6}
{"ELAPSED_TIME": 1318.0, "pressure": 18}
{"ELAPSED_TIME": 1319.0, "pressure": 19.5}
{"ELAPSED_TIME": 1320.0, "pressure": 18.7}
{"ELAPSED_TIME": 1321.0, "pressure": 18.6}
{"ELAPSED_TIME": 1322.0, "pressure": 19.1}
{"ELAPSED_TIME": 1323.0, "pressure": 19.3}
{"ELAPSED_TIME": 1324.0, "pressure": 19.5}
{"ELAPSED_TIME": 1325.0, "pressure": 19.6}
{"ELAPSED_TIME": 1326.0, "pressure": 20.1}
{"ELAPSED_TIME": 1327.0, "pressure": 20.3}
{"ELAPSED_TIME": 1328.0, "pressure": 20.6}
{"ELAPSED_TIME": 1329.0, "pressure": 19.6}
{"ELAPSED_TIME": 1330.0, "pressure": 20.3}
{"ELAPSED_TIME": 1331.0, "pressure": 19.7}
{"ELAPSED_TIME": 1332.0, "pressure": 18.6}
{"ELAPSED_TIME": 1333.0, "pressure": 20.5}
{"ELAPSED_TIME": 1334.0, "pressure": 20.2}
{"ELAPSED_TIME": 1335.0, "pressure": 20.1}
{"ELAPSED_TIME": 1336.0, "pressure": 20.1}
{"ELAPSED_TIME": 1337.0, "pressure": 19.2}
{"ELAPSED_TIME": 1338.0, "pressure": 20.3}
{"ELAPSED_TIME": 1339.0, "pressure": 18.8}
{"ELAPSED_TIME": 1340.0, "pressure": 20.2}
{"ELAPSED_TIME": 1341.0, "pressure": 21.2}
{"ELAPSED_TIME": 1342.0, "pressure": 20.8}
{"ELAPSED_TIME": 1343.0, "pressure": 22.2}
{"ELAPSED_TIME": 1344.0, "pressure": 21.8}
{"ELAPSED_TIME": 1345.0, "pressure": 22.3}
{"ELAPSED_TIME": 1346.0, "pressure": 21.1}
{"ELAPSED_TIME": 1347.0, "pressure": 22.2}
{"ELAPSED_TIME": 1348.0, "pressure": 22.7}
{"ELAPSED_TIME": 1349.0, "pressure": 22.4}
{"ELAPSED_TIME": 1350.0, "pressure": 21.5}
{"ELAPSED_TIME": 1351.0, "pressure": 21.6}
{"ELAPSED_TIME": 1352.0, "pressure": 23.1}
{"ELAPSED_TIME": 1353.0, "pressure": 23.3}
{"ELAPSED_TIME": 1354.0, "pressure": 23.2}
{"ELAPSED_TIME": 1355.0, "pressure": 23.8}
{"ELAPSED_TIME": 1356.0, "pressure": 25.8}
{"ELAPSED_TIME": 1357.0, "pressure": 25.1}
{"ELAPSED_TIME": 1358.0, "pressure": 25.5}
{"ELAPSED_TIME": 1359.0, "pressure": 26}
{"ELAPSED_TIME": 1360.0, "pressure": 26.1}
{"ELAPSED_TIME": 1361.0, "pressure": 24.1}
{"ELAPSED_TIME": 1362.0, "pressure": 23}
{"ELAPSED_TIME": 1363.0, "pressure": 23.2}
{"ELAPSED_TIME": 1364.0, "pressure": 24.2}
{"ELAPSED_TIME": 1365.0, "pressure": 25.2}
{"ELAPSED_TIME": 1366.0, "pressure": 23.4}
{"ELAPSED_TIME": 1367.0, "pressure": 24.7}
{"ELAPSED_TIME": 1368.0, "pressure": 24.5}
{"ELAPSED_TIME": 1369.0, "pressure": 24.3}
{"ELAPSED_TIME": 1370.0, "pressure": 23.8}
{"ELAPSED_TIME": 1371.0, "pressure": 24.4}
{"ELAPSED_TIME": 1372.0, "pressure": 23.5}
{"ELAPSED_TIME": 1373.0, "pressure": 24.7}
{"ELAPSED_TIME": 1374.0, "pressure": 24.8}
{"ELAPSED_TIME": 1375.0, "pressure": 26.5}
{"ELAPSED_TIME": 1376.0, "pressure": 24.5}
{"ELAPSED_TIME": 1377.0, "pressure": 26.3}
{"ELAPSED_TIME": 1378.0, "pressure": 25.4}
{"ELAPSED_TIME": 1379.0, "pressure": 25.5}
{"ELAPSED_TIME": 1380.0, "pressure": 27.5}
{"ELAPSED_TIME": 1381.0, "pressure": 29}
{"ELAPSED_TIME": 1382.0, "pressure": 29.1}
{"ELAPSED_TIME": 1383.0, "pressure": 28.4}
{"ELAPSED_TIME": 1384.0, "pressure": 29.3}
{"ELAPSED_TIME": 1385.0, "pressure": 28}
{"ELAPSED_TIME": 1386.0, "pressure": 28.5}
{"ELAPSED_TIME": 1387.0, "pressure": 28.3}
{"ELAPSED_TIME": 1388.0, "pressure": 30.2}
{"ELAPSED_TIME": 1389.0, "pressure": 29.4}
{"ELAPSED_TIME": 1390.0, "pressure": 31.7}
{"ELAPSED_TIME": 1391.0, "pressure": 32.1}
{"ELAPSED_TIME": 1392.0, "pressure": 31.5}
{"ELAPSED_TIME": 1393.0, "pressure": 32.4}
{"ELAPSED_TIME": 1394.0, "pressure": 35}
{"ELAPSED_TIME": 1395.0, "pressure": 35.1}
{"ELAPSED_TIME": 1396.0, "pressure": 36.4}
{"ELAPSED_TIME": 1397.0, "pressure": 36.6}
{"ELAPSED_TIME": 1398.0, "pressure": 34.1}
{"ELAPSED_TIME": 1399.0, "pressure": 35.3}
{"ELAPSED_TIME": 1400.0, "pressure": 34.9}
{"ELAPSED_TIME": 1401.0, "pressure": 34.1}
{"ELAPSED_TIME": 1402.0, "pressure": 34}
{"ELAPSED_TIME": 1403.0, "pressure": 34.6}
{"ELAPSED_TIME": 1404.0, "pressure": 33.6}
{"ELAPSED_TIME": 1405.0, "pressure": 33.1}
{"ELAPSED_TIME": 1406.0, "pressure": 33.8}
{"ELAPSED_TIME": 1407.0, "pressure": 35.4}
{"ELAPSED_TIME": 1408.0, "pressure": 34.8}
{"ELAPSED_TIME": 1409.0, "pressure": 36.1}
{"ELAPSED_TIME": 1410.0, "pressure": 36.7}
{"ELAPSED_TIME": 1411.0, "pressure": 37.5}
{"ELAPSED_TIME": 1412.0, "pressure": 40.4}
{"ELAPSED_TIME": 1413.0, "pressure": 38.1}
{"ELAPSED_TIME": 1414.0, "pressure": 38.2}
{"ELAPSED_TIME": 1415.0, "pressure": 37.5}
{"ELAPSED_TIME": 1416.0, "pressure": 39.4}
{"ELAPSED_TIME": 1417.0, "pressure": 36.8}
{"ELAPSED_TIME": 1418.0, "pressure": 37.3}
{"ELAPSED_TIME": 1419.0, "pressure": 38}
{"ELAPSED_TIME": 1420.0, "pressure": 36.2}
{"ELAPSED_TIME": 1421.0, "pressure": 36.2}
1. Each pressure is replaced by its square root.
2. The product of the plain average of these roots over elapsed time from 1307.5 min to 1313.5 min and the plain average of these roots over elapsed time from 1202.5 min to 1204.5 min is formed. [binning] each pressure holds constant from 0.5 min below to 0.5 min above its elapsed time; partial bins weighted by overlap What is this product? 19.3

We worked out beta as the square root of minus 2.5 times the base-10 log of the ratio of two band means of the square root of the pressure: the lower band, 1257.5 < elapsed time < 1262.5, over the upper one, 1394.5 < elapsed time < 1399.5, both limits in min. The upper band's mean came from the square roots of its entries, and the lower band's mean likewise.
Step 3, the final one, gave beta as 0.56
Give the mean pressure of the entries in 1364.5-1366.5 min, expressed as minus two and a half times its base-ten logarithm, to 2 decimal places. -3.46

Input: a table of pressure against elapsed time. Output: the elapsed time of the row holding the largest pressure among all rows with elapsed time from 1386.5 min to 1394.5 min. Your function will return 1394.0 min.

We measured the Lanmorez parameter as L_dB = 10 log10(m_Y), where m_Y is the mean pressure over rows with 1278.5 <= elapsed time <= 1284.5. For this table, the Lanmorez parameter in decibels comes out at 13.0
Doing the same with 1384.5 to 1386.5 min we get 14.5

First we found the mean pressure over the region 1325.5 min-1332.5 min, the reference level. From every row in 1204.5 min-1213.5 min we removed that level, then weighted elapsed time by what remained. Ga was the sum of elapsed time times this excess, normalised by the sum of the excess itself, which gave 1209.1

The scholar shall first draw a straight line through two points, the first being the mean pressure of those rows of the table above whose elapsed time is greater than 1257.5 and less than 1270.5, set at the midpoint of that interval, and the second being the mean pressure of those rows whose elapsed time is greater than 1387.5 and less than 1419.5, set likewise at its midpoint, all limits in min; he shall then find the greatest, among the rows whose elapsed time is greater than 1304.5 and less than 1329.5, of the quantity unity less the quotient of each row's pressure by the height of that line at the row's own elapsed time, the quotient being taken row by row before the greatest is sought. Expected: 0.32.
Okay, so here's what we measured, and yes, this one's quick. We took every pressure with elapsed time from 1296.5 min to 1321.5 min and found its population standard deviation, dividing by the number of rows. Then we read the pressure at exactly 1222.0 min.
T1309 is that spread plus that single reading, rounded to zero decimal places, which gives 21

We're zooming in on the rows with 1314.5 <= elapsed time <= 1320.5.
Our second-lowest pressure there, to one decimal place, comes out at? 18.6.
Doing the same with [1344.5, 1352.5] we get 21.5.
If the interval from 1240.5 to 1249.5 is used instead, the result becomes 18.4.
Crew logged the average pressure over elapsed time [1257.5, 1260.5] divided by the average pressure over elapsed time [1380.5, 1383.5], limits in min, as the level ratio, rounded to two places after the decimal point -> 0.70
